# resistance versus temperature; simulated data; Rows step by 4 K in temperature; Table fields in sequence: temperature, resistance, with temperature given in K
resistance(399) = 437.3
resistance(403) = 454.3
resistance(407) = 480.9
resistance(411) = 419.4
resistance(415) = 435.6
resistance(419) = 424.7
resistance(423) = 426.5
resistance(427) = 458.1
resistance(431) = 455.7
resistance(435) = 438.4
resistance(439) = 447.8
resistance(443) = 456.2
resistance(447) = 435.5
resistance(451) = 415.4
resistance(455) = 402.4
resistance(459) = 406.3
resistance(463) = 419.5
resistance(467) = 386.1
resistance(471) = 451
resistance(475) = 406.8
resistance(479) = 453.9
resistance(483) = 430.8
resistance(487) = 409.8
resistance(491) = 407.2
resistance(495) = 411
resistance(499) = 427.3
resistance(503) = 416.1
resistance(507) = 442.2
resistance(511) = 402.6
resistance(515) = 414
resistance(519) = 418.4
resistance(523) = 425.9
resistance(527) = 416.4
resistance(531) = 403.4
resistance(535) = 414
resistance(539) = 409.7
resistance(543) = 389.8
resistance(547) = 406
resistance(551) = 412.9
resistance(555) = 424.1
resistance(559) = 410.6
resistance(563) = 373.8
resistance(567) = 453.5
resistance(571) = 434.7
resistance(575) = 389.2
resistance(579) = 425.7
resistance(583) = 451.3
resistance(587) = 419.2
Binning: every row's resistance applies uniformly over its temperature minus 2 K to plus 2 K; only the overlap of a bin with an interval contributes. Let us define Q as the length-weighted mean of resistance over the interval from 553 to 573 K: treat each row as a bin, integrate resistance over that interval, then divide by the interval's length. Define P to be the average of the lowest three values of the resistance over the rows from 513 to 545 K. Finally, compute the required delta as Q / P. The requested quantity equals 1.05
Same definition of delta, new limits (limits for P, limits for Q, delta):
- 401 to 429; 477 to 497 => 1.00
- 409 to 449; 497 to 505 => 1.00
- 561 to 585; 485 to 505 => 1.05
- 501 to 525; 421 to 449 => 1.08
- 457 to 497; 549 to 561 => 1.04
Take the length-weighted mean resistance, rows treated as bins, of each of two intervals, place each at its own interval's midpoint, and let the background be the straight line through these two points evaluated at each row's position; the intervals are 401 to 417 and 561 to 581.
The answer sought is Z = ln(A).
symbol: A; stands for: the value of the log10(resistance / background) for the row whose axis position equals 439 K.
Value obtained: -5.1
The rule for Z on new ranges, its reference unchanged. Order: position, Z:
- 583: -3.3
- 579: -4.4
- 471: -4.2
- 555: -5.2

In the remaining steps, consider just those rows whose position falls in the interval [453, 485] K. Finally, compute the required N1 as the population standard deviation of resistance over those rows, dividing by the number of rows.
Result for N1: 22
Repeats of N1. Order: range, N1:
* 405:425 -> 22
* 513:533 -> 7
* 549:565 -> 19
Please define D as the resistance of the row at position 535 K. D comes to 414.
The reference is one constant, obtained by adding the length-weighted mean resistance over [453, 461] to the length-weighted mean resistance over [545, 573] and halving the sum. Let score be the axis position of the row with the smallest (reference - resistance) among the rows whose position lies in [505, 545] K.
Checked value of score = 507 K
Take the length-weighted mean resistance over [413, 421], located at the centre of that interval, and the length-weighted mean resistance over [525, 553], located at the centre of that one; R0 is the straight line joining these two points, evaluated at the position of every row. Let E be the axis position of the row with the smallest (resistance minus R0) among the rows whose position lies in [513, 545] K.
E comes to 543 K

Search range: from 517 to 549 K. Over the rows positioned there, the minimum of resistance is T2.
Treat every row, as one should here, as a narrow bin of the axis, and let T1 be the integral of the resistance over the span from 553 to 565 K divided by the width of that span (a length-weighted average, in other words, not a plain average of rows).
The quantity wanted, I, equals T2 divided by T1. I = 0.968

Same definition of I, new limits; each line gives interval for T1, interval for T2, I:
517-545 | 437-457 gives 0.979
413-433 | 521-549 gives 0.886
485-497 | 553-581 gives 0.913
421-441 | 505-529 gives 0.904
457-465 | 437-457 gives 0.975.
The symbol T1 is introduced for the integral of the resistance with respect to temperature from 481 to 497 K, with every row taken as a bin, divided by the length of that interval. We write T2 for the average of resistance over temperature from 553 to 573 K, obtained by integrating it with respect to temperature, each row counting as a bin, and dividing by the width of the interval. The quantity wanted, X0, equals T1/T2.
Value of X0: 0.99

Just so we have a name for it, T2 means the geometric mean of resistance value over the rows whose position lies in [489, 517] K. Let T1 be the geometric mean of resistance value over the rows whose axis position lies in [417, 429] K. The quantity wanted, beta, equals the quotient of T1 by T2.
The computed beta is 1.05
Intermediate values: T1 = 436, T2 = 417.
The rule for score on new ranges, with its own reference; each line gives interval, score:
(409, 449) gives 427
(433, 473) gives 443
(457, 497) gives 479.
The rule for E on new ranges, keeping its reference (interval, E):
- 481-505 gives 491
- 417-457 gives 455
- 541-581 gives 563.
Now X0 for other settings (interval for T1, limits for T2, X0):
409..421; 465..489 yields 1.01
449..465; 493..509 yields 0.97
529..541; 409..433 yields 0.94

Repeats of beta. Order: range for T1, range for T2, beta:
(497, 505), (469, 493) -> 0.99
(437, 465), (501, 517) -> 1.02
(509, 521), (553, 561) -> 0.99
